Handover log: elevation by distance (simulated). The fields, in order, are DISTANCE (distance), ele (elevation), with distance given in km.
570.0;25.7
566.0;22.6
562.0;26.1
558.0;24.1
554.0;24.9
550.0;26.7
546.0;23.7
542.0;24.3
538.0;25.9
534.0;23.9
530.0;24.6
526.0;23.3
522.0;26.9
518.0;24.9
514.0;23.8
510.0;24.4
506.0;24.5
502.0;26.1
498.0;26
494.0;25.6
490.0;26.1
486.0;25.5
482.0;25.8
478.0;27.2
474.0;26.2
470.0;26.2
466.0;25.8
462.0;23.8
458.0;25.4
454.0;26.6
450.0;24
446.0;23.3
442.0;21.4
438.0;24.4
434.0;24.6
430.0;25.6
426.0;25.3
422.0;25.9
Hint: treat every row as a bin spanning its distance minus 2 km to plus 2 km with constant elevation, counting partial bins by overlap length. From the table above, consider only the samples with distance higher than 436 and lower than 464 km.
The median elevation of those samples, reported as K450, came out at 24.0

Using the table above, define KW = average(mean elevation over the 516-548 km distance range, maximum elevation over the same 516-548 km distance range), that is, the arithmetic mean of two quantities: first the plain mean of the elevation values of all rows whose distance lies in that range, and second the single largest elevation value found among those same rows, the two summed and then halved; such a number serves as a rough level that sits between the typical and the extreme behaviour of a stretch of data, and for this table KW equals 25.8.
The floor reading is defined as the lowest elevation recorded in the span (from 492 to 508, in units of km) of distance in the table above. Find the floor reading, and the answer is 24.5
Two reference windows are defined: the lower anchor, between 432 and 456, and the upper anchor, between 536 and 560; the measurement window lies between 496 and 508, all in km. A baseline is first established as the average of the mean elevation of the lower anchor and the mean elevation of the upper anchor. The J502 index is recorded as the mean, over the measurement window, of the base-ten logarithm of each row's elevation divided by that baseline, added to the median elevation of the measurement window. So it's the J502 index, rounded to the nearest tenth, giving 26.0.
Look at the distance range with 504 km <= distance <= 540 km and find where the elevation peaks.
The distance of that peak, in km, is 522.0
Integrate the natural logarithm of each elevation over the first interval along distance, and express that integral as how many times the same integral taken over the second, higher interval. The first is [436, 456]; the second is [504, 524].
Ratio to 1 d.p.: 1.0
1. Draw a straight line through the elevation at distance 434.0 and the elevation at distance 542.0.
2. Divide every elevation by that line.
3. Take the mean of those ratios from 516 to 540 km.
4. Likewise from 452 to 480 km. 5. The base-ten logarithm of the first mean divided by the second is -0.01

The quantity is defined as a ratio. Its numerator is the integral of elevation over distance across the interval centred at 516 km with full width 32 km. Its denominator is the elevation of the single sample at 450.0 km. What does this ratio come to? 33.1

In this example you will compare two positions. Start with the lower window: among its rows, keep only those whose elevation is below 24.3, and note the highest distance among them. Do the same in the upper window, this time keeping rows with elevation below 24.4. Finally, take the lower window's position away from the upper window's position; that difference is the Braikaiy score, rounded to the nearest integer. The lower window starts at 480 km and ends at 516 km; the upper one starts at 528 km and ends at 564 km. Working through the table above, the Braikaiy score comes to 44 km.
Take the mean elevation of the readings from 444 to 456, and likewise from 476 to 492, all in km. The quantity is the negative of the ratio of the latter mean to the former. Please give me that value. -1.06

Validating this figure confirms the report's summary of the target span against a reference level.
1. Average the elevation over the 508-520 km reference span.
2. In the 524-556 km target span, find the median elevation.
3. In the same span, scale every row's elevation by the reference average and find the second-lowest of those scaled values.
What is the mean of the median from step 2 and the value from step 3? 12.7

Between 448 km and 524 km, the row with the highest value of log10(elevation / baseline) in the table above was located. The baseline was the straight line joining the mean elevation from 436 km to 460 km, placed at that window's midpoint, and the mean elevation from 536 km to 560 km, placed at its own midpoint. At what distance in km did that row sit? 478.0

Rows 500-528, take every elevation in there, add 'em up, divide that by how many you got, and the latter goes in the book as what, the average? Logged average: 24.8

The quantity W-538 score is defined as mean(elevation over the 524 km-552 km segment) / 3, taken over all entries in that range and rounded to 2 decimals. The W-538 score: 8.21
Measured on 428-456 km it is 8.09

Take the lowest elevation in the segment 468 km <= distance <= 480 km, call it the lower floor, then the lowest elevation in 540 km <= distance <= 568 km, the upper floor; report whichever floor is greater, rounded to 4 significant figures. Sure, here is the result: 26.20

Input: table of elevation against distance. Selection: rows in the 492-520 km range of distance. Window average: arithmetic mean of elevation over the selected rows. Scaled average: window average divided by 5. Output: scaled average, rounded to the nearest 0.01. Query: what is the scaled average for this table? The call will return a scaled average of 5.01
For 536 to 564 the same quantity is 5.02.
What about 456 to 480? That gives 5.15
